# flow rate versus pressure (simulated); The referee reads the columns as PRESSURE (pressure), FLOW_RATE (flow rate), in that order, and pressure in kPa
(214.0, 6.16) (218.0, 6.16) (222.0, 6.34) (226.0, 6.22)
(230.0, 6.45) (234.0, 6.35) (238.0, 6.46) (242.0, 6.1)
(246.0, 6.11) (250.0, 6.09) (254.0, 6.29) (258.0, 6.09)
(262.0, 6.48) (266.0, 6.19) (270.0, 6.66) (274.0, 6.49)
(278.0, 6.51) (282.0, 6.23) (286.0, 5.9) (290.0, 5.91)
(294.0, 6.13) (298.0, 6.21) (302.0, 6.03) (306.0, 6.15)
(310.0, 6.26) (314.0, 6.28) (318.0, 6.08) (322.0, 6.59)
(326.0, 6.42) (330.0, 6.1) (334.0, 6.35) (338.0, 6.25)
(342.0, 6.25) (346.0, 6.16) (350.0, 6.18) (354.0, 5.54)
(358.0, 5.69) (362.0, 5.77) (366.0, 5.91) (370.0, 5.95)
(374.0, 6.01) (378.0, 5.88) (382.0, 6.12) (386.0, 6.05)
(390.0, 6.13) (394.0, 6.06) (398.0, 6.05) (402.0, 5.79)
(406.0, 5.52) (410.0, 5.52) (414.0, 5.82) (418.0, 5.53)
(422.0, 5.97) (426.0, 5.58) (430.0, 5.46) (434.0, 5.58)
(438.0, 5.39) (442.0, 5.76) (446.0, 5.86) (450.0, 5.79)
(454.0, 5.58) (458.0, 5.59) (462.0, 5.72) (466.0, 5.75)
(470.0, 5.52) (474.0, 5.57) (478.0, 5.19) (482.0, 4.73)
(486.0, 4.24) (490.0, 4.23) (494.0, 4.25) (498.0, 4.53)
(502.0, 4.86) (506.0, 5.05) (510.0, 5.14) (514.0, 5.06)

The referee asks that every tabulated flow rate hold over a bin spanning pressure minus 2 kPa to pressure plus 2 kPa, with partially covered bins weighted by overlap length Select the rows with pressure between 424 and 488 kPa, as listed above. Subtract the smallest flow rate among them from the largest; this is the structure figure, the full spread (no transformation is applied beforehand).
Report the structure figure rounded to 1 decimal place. 1.6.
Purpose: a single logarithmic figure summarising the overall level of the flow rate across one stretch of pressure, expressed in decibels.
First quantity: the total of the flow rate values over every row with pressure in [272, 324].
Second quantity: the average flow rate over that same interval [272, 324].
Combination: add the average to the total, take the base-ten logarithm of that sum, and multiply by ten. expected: 19.4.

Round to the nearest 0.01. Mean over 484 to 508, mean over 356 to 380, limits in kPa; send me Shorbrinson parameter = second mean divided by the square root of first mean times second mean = 1.14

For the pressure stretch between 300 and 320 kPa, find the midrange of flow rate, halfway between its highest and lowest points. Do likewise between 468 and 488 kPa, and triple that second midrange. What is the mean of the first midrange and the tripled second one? 10.4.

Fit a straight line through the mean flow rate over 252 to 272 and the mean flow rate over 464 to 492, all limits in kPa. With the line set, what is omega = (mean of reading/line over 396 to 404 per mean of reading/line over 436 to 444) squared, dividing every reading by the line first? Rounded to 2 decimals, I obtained 1.03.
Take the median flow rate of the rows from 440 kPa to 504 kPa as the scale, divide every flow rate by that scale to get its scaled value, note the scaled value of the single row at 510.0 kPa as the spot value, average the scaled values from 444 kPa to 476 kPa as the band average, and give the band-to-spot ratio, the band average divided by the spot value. 1.10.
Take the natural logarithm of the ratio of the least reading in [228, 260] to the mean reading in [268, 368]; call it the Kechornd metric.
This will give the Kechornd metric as -0.012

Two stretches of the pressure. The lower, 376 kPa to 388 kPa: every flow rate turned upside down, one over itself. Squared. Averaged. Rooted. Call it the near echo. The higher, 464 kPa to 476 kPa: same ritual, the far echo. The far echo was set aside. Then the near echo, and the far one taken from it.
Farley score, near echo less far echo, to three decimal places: -0.012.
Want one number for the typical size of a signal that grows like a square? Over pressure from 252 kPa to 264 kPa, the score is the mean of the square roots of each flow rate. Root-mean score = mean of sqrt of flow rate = 2.51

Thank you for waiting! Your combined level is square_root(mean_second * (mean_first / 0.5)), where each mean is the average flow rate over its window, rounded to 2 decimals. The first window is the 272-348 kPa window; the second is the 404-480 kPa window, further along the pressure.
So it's 8.36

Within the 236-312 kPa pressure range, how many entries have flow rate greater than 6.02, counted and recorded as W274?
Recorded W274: 17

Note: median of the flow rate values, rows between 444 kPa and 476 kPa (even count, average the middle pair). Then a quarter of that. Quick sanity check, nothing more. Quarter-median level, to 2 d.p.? 1.41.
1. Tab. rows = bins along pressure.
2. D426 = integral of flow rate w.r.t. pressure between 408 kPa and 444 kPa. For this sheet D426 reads 202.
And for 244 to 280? 228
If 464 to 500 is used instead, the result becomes 176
